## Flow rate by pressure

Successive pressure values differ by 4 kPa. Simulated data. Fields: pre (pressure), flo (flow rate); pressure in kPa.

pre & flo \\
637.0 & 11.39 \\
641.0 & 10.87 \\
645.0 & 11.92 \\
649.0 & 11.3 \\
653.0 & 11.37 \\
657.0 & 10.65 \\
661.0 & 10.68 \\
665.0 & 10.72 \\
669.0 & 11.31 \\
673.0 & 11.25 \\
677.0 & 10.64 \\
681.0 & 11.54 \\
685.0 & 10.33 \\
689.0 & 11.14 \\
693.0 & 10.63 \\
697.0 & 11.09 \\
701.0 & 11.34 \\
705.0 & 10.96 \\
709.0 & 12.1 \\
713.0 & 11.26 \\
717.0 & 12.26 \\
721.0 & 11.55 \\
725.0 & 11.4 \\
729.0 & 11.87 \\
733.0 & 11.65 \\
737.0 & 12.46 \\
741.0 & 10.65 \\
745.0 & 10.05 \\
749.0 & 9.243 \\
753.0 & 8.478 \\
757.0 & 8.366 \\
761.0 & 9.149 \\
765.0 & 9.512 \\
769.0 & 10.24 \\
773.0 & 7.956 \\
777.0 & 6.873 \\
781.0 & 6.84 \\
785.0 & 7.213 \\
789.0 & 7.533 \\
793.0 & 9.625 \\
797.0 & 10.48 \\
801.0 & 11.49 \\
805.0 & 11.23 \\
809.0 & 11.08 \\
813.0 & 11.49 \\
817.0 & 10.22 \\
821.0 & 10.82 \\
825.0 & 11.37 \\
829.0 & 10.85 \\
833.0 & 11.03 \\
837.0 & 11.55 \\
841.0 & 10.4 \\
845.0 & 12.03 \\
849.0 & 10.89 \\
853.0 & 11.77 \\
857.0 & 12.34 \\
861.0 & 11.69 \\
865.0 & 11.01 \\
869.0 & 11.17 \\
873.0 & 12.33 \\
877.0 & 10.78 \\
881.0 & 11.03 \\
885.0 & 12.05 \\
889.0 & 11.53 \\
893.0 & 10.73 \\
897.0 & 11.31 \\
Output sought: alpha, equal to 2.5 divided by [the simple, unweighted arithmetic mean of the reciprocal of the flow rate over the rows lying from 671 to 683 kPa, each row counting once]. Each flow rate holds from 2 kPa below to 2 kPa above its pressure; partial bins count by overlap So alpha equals 27.8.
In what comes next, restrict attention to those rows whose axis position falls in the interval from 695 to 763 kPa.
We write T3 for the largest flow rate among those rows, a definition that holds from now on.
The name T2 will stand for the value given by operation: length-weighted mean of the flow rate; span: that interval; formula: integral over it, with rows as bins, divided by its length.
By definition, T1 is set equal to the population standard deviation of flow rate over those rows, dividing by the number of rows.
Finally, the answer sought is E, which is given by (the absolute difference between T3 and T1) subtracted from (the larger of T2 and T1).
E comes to -0.38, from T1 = 1.3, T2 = 10.82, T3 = 12.46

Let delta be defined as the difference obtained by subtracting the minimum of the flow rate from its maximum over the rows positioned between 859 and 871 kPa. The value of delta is 0.7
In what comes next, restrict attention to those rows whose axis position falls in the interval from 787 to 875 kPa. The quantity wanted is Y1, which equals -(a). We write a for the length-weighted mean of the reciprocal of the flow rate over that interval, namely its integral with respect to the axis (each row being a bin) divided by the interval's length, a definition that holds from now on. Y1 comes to -0.092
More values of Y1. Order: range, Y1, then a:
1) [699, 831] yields -0.101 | 0.101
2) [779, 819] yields -0.107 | 0.107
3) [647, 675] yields -0.091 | 0.091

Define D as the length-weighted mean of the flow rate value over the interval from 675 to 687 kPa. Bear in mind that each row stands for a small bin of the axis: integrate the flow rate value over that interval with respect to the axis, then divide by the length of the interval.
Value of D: 10.8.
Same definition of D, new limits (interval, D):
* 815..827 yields 10.8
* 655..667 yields 10.7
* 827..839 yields 11.1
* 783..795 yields 8.1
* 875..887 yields 11.3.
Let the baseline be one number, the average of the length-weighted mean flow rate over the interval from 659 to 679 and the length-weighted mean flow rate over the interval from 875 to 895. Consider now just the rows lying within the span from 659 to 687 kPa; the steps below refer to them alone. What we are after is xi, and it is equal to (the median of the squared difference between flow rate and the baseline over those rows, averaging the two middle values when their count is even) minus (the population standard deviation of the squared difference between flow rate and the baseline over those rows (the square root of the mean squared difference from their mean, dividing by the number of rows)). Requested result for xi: -0.01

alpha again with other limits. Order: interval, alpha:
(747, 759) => 21.7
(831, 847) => 28.0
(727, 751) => 27.2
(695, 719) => 28.7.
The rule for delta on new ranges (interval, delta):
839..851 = 1.6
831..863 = 1.9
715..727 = 0.9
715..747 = 2.4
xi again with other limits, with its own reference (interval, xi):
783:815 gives -5.54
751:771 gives 1.18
